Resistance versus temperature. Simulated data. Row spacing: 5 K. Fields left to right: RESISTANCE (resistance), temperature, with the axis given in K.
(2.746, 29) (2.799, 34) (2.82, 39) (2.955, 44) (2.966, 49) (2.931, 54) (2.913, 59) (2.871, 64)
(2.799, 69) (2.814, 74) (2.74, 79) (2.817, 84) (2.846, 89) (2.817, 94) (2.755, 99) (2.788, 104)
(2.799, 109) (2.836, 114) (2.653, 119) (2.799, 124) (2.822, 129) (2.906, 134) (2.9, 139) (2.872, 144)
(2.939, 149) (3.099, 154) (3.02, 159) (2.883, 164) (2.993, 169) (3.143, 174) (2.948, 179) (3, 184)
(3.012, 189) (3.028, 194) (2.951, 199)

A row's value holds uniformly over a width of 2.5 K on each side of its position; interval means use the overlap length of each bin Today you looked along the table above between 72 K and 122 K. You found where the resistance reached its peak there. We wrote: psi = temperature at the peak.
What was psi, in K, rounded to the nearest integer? 89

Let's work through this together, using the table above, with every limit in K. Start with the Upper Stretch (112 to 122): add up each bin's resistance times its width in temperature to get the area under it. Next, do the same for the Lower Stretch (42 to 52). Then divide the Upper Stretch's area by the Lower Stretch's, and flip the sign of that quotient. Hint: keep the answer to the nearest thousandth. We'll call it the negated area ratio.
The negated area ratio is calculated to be -0.927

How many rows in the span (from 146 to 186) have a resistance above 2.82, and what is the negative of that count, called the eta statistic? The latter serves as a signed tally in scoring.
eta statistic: -8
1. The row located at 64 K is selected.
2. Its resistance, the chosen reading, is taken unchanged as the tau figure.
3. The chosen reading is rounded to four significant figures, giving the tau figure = 2.871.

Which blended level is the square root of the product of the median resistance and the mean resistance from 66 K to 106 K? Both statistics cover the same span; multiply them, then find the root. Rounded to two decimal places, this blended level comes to 2.80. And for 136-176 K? 2.97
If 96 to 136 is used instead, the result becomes 2.80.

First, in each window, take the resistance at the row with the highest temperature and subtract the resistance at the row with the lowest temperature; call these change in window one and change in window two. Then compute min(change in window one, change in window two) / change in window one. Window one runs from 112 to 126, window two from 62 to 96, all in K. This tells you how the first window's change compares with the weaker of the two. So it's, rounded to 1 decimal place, 1.5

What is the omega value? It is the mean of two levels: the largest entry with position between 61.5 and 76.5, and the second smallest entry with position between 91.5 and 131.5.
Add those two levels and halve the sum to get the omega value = 2.81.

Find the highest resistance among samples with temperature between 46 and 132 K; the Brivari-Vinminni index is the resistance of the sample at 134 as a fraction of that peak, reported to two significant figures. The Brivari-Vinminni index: 0.98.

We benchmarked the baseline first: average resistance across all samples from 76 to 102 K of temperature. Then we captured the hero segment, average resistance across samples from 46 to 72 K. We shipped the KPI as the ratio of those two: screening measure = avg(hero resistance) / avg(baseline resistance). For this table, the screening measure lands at 1.04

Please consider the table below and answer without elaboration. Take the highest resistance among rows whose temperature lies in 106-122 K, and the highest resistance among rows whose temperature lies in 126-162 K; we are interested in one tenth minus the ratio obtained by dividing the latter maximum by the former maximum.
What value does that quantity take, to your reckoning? -0.99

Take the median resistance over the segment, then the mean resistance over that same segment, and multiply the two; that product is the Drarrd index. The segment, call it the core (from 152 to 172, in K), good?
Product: 9.02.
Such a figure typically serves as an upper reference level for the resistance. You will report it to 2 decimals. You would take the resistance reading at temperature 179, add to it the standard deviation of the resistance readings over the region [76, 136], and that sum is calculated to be 3.01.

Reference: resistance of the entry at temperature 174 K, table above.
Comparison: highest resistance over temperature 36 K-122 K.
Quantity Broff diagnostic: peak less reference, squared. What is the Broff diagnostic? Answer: 0.031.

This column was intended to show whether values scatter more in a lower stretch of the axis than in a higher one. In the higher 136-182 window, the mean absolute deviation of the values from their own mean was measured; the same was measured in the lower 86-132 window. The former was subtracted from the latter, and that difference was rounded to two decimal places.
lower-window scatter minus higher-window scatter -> -0.04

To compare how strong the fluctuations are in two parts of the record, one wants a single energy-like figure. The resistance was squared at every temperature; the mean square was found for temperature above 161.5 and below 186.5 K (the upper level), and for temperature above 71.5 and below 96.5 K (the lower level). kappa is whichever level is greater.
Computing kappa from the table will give 9.0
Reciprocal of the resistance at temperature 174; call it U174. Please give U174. 0.318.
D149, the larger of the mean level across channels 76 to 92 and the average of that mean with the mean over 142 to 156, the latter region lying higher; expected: 2.89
